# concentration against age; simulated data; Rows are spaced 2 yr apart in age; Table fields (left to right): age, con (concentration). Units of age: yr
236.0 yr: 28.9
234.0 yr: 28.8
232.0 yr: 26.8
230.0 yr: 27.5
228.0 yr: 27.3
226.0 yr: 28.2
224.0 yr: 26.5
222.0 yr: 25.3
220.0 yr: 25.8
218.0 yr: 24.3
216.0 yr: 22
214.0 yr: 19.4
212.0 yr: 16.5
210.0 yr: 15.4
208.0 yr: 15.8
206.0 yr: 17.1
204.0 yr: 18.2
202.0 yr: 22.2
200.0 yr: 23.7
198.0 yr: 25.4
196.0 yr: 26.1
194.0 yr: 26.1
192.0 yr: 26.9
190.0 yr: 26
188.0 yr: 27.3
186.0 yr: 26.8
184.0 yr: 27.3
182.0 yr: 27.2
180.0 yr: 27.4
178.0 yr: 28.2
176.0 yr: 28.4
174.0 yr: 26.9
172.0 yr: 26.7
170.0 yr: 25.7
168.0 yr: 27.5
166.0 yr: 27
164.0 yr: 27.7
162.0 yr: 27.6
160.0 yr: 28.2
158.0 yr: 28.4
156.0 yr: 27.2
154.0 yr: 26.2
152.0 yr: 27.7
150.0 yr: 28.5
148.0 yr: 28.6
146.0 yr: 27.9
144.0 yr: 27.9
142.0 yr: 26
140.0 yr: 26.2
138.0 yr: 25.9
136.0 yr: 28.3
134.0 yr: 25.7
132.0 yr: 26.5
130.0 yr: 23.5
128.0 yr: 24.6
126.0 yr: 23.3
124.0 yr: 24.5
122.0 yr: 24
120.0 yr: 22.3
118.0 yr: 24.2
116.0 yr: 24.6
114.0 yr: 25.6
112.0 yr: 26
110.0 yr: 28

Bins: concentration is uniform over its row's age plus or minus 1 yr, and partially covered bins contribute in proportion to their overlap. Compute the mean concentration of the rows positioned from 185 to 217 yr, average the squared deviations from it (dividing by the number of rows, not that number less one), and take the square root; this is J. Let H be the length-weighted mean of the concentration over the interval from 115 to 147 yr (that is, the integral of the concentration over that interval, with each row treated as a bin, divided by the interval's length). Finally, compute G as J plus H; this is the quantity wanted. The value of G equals 30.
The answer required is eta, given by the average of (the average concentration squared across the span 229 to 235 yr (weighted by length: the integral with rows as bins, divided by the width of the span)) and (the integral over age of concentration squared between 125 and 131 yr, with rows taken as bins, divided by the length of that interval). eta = 667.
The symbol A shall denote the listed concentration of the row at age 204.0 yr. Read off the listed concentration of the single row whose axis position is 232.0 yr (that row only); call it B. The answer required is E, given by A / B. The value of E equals 0.68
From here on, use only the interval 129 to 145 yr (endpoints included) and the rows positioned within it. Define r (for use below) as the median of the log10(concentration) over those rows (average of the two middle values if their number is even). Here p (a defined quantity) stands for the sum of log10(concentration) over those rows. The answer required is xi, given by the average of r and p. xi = 6.4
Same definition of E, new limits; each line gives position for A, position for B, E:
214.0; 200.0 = 0.82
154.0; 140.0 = 1.00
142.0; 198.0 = 1.02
